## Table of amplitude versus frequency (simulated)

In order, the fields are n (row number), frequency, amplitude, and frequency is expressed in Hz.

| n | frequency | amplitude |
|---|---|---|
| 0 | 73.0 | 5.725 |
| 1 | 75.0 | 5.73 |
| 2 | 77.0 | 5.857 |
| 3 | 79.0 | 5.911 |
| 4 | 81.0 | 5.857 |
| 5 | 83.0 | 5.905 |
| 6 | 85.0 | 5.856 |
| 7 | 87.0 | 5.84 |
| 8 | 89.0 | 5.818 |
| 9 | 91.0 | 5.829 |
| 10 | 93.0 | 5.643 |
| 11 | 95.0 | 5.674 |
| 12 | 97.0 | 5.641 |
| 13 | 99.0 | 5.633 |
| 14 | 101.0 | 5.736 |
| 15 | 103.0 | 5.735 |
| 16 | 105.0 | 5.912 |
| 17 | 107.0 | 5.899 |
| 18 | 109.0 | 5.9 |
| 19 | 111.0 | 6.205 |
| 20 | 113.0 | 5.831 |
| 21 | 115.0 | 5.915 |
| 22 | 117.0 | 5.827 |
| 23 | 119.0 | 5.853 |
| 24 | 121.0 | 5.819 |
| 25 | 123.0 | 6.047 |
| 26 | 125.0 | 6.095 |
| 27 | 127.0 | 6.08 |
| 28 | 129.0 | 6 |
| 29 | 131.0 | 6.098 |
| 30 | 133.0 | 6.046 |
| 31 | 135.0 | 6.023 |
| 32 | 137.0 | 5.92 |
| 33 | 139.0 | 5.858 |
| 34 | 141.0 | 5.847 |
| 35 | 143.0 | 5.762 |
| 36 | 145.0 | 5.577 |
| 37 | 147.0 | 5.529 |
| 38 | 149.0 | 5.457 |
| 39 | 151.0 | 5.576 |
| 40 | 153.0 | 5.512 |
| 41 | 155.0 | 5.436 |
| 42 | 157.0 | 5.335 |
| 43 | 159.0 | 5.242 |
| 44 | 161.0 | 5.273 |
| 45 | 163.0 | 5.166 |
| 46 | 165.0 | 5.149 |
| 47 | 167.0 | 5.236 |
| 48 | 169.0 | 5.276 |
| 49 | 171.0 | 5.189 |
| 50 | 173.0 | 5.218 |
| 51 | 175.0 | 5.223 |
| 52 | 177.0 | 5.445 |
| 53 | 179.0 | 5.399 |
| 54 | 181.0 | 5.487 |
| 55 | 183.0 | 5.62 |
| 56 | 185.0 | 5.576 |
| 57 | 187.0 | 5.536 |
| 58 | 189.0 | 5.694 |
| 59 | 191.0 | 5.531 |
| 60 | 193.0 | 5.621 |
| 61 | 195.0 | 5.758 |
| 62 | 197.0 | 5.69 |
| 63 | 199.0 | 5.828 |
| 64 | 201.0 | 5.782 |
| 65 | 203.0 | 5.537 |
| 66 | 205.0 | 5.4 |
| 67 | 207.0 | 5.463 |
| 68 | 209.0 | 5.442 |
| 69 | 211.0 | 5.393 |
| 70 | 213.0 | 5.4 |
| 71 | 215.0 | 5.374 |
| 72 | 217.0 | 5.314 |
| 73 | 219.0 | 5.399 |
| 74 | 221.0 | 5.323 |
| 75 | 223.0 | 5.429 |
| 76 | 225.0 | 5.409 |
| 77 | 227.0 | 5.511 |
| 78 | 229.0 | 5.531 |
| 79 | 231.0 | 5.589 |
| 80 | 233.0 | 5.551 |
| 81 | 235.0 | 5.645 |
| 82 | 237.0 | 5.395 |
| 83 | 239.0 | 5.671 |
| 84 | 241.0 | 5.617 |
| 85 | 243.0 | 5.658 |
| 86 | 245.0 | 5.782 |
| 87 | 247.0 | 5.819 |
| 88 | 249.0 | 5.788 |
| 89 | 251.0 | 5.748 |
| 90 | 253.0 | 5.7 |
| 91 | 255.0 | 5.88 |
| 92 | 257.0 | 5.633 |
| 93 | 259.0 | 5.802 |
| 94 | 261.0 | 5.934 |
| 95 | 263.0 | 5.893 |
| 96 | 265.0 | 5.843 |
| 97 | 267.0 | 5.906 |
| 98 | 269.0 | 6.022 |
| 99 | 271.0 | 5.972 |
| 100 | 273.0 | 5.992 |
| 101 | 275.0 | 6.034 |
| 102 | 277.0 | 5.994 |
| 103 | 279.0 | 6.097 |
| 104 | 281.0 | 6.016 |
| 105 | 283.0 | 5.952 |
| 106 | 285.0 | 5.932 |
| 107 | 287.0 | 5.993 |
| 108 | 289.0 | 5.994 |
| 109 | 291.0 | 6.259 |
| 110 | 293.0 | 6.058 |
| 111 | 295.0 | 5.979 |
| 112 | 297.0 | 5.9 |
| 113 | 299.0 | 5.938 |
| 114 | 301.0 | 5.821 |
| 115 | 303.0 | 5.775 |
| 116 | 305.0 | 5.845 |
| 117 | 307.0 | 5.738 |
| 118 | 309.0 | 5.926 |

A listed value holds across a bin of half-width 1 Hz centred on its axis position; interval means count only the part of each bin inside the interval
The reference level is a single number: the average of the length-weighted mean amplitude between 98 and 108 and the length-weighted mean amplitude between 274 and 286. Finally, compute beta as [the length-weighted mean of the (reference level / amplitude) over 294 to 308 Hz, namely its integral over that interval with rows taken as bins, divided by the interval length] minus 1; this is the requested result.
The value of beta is 0.007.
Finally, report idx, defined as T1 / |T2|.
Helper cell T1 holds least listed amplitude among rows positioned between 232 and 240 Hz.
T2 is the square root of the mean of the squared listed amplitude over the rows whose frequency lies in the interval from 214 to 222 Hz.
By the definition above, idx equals 1.01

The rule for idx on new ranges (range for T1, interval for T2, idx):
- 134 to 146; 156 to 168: 1.07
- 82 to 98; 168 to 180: 1.07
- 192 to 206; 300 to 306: 0.93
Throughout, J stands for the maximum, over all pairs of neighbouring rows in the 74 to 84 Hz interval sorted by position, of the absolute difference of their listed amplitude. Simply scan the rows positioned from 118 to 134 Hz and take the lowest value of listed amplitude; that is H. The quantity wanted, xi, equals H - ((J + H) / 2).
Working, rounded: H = 5.819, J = 0.127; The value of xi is 2.85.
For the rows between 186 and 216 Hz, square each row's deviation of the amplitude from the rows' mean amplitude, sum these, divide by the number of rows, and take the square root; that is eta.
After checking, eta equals 0.15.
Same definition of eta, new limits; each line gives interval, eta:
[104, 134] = 0.12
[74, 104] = 0.09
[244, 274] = 0.11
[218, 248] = 0.14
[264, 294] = 0.09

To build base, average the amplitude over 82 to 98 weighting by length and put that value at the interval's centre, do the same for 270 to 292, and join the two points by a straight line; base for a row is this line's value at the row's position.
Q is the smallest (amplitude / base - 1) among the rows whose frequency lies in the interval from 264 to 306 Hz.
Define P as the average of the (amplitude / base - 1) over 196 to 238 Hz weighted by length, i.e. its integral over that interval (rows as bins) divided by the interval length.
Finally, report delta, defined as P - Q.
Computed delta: -0.029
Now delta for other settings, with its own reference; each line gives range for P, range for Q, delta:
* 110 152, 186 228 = 0.113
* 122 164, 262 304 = 0.022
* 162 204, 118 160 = 0.035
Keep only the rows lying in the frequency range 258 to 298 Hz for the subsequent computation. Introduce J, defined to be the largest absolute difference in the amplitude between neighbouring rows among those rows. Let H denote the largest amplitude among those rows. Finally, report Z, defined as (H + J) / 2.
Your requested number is 3.26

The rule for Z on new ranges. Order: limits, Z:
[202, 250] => 3.05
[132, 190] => 3.13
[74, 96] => 3.05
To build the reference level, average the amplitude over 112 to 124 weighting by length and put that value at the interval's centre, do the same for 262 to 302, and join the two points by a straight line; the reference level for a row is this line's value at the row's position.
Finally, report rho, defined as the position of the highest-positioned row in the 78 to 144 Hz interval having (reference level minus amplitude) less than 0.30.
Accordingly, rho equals 143.0 Hz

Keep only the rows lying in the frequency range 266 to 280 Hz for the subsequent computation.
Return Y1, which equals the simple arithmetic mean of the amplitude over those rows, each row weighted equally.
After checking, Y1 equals 6.0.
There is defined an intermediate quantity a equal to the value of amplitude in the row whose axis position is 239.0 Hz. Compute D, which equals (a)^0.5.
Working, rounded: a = 5.671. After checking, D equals 2.38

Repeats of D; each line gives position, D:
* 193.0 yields 2.37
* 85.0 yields 2.42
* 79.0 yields 2.43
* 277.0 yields 2.45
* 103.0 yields 2.39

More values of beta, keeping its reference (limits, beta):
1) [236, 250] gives 0.039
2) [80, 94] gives 0.013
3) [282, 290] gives -0.012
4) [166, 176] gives 0.127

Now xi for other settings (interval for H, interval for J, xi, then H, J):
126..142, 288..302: 2.79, 5.847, 0.265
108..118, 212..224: 2.86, 5.827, 0.106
